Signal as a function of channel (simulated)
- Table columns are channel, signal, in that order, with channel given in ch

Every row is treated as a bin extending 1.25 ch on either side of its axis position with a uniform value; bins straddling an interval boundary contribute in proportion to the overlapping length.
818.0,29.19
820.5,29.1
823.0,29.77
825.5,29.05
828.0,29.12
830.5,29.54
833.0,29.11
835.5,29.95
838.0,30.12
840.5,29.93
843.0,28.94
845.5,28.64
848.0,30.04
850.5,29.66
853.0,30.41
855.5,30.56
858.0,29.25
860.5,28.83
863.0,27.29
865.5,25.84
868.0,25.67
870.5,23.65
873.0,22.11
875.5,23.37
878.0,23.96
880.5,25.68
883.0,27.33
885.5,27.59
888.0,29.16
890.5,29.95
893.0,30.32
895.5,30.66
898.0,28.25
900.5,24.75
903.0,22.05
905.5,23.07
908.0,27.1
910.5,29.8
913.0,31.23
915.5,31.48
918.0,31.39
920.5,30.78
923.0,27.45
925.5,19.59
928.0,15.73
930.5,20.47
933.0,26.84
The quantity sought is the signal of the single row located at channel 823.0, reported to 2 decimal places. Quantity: 29.77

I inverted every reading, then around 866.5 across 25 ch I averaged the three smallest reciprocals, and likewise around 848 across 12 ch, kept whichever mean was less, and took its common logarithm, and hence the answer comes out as -1.48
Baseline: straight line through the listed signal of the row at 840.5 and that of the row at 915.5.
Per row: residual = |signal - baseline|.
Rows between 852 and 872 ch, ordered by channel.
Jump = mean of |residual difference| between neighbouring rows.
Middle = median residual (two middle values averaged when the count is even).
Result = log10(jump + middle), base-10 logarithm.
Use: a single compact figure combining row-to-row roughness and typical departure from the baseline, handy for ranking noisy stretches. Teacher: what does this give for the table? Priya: 0.5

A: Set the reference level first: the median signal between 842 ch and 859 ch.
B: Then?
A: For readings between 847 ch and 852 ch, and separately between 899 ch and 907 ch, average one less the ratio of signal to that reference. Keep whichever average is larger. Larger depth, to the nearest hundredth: 0.21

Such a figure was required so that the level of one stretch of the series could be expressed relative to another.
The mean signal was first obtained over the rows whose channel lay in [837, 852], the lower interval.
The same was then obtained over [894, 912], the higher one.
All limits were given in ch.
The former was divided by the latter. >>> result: 1.11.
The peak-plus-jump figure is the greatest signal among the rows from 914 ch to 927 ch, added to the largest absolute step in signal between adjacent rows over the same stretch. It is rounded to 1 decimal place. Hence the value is 39.3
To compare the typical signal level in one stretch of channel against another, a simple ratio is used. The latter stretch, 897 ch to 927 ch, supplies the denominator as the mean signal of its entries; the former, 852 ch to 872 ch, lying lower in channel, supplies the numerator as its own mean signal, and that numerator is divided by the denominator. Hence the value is 1.02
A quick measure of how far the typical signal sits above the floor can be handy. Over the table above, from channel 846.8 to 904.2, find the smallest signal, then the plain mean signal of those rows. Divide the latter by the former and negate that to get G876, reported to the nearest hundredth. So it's -1.24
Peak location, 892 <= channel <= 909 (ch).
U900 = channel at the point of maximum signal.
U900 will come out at 895.5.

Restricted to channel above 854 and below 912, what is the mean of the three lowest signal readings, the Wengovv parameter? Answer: 22.4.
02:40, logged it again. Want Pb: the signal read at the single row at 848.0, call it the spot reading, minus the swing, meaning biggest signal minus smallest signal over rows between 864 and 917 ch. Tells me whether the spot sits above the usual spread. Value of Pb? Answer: 20.6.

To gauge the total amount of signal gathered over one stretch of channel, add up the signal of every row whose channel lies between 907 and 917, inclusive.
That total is 120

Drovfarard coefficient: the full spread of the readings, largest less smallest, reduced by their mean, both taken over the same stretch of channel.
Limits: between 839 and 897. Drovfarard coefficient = -19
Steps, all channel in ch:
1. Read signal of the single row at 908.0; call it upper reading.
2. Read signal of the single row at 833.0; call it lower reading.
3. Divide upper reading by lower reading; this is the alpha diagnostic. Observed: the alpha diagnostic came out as 0.93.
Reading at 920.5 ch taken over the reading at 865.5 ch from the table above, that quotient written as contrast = 1.19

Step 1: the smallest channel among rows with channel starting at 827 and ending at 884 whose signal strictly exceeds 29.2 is 830.5 ch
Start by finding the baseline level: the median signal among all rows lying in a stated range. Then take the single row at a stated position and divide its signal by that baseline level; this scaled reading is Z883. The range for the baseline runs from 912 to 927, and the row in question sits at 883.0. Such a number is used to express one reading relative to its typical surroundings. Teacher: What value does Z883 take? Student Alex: 0.88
